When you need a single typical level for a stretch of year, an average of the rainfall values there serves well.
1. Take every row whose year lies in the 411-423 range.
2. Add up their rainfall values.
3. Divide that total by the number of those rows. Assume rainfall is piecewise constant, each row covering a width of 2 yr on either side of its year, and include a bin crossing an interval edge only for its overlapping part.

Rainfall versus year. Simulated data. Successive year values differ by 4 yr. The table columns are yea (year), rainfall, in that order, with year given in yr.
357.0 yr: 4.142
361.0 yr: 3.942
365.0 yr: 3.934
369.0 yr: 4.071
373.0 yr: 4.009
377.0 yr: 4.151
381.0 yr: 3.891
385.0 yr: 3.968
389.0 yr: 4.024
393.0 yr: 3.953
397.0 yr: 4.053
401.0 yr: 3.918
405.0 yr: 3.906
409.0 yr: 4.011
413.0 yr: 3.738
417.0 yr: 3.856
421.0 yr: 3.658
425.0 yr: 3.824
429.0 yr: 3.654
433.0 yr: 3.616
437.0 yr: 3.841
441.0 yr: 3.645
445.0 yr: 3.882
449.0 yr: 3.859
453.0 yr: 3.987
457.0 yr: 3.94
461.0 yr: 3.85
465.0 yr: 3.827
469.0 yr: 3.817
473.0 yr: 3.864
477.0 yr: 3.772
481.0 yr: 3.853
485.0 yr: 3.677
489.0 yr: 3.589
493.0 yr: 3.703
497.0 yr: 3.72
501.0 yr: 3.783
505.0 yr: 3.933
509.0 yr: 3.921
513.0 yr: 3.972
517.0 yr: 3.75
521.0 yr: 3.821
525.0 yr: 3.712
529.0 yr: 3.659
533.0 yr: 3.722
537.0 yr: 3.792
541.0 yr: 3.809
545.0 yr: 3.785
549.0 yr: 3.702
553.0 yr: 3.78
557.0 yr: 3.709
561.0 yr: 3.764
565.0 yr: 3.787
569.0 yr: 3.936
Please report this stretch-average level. 3.75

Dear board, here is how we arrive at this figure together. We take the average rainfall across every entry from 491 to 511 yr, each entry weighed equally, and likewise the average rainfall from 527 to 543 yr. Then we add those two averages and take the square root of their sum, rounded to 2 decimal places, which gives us 2.75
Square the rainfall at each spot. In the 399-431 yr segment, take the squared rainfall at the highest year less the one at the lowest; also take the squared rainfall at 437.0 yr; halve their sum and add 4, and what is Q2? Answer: 10.4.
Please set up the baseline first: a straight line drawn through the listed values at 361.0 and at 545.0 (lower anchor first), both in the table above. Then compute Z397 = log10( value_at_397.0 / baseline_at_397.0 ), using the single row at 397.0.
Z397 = 0.015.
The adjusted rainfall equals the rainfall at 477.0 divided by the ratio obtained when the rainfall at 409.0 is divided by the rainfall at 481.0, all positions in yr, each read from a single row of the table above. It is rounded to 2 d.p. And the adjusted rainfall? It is 3.62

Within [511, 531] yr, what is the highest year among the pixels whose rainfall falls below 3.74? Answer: 529.0 yr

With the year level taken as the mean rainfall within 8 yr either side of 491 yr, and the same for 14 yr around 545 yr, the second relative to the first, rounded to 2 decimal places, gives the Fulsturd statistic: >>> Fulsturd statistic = 1.02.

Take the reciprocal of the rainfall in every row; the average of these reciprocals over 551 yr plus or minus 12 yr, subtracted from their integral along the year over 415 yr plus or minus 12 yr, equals 6.00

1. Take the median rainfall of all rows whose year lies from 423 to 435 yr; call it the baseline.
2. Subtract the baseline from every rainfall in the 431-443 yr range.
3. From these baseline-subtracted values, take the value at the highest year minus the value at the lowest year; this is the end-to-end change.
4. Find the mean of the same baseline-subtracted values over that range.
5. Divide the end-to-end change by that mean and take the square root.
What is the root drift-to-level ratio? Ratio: 0.79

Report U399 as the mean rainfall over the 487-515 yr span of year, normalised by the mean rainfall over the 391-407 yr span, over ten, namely 0.096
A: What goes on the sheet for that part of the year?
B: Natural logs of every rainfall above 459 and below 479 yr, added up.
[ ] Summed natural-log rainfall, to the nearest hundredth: 6.71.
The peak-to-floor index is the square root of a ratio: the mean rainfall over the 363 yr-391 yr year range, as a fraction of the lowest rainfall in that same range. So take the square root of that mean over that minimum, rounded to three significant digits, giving 1.01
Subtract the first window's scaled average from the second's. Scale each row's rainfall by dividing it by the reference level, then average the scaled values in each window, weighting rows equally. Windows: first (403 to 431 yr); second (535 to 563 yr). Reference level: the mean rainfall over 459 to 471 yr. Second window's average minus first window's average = -0.01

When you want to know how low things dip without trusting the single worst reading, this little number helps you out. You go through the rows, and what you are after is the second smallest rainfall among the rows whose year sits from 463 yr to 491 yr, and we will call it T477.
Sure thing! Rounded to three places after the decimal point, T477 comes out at 3.677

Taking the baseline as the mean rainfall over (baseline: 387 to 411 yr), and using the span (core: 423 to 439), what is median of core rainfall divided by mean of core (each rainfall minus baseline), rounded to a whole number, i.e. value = -15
